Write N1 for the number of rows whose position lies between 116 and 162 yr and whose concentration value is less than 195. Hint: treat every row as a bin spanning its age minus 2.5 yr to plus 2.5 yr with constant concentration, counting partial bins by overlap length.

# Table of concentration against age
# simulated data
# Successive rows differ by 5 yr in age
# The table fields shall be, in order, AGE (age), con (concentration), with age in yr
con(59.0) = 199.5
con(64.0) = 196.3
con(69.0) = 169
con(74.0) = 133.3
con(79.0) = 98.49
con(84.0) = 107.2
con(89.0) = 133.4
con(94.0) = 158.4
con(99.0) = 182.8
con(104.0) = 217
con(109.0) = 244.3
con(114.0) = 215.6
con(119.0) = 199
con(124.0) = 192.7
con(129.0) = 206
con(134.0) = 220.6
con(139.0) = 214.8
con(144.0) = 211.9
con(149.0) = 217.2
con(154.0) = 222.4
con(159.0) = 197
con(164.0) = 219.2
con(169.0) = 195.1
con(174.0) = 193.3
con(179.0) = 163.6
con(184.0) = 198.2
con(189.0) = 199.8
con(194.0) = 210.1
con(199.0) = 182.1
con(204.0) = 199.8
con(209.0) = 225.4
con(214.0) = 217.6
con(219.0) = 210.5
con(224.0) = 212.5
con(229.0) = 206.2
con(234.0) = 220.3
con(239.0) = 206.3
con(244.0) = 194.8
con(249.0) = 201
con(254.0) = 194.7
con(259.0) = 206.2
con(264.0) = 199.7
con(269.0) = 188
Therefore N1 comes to 1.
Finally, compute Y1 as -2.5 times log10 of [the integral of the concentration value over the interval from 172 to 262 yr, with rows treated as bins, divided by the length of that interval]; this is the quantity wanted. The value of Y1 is -5.77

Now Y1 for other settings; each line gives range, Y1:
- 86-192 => -5.75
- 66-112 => -5.52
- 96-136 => -5.80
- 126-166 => -5.82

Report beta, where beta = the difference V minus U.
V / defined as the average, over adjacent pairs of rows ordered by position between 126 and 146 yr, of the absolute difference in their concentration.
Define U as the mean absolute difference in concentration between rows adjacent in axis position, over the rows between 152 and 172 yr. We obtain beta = -16.1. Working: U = 23.9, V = 8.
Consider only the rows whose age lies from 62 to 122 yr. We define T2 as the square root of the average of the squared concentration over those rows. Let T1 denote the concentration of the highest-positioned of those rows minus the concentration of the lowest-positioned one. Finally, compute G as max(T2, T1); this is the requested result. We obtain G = 177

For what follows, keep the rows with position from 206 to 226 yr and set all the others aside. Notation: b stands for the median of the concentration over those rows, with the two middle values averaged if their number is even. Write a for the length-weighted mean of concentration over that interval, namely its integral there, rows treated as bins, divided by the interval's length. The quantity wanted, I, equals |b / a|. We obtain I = 0.99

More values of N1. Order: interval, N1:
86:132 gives 4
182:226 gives 1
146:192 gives 2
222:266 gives 2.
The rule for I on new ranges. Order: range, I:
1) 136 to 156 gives 1.00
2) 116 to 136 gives 0.99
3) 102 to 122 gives 0.99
